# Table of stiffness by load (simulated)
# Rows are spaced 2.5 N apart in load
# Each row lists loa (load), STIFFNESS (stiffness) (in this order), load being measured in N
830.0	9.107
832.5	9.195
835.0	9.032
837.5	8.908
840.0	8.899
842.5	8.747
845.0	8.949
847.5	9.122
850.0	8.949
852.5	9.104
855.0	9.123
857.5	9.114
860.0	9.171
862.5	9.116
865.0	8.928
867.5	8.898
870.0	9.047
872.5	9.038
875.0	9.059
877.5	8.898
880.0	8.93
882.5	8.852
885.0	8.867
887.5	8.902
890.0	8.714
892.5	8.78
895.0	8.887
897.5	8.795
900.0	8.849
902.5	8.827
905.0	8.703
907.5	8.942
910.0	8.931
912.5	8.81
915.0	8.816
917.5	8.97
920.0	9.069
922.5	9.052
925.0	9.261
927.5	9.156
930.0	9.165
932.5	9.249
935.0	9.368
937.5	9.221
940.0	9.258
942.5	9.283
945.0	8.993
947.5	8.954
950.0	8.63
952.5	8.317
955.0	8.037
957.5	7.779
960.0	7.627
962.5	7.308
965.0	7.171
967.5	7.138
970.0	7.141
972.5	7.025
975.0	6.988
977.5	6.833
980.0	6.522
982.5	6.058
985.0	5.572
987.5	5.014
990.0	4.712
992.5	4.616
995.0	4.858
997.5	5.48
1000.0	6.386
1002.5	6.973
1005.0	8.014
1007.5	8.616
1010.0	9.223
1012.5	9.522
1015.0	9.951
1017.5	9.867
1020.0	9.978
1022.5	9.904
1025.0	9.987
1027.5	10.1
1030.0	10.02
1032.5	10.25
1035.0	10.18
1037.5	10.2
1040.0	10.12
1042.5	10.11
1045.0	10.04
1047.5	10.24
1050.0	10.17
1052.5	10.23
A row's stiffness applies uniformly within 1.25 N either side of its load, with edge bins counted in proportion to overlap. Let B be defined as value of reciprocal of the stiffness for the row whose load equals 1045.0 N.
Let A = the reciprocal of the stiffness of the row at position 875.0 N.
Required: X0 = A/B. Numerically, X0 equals 1.1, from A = 0.110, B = 0.10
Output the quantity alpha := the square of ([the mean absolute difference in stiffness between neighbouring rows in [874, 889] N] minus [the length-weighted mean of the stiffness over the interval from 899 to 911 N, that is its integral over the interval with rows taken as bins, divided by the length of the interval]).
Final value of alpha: 77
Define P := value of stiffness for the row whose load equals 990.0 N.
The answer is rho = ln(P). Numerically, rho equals 1.55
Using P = 4.712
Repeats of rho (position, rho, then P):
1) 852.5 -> 2.21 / 9.104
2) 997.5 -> 1.70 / 5.48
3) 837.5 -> 2.19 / 8.908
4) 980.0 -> 1.88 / 6.522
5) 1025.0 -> 2.30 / 9.987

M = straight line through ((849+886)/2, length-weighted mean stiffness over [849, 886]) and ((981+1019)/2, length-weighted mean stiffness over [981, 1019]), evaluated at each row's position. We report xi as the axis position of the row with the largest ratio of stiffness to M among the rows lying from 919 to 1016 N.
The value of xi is 1015.0 N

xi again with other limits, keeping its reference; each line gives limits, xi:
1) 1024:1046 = 1042.5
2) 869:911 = 910.0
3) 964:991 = 970.0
